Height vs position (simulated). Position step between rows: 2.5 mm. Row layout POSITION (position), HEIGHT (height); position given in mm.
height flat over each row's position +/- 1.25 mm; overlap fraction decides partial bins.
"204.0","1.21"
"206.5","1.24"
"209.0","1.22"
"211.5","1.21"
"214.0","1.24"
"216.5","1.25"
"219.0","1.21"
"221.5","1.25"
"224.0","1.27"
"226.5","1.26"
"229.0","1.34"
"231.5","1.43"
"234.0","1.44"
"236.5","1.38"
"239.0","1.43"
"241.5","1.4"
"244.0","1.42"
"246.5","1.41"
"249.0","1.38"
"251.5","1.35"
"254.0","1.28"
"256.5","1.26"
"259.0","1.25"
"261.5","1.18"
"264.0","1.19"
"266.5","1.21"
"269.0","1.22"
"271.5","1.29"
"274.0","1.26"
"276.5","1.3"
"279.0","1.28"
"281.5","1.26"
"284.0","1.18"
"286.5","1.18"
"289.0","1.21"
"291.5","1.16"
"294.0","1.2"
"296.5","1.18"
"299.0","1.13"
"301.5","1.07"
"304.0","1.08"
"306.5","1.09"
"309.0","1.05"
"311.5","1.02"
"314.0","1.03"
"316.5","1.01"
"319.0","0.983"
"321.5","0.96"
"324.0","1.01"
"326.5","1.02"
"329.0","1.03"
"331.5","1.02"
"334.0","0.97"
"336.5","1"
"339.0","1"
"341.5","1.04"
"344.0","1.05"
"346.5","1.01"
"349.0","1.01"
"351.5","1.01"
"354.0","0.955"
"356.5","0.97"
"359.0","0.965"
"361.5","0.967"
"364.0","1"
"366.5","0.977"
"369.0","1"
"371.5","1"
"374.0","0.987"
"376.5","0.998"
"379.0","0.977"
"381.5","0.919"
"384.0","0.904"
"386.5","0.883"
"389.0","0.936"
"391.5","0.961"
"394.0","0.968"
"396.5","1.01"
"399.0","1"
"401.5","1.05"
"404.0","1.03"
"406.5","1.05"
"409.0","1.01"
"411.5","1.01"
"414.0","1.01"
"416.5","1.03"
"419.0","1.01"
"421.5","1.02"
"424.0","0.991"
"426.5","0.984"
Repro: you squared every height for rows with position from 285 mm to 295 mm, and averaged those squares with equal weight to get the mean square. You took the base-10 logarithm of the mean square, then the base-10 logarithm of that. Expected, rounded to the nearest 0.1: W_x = -0.8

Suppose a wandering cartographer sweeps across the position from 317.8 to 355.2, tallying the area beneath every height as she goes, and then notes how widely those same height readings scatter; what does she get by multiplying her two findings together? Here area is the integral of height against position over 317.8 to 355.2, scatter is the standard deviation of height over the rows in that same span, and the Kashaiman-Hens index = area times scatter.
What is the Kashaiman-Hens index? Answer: 1.0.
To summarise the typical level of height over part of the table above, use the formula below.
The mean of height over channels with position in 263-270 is 1.2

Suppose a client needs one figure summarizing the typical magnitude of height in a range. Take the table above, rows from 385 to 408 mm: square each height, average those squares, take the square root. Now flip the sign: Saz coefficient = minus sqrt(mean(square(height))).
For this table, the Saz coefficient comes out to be -1.0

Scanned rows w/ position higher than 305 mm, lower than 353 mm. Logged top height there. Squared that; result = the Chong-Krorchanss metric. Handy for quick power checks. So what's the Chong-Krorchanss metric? 1.2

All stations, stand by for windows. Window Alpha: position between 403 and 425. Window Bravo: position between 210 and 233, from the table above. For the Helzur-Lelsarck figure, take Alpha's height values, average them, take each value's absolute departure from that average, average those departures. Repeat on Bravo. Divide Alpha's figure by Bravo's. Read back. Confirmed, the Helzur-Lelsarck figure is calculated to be 0.3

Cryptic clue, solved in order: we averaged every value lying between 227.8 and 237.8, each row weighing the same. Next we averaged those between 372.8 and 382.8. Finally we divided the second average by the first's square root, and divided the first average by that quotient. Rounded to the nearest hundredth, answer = 1.70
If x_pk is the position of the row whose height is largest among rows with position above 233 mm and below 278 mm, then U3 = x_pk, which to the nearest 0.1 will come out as 234.0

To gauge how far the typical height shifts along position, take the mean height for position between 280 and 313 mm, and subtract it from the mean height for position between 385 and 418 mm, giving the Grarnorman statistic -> -0.14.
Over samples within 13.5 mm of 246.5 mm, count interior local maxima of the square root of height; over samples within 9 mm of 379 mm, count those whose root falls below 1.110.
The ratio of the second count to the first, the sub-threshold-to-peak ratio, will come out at 3.5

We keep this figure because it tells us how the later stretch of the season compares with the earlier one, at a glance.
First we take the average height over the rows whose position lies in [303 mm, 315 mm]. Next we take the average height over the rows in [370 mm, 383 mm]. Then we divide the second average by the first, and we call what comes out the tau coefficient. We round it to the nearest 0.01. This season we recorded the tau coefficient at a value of 0.93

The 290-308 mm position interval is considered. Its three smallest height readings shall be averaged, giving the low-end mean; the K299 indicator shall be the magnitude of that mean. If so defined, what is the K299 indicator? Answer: 1.08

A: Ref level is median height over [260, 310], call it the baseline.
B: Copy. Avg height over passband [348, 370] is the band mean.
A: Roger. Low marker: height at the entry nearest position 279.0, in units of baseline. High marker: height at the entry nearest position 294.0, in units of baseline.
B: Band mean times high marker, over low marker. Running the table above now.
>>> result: 0.92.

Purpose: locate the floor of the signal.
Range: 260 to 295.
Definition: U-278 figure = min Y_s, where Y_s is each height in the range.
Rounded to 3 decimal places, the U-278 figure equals 1.160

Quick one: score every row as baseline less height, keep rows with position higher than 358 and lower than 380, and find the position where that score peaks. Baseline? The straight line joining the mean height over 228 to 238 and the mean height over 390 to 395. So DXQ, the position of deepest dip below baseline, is 359.0 mm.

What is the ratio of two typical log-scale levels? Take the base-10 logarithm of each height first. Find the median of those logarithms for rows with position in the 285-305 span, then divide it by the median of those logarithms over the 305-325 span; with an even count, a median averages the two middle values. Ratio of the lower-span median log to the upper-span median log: 11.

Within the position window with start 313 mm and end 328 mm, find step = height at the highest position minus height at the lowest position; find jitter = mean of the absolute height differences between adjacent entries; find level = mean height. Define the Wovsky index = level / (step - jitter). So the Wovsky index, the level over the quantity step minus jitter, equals -28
